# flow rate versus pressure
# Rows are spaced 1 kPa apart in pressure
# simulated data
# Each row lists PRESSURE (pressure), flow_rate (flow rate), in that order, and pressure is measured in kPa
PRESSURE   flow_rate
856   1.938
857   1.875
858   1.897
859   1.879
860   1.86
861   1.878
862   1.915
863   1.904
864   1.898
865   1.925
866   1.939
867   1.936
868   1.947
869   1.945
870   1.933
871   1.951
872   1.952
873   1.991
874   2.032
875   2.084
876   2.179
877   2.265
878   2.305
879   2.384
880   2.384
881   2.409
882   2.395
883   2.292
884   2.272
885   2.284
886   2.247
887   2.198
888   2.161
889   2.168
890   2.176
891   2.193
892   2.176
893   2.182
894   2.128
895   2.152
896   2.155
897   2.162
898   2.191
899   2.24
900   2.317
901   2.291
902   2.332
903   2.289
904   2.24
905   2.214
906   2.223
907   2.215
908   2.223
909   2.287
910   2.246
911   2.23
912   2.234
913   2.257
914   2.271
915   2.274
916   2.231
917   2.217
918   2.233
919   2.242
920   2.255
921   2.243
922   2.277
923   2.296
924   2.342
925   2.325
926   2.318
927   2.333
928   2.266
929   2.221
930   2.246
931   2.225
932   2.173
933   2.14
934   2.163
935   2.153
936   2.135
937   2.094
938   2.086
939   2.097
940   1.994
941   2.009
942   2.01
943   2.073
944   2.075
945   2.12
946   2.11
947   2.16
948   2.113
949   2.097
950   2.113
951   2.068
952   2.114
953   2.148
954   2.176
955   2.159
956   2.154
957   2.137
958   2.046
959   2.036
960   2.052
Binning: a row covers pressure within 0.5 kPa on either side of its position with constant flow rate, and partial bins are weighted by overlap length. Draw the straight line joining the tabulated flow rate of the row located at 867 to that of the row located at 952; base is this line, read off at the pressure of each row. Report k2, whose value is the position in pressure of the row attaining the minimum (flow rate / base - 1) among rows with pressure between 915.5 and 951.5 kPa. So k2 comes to 940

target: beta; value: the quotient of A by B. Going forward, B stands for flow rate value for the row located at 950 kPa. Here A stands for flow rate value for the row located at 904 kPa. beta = 1.06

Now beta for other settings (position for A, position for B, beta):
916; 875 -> 1.07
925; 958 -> 1.14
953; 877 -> 0.95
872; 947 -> 0.90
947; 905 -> 0.98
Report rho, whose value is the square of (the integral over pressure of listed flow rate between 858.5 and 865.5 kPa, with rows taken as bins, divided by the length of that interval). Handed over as 3.6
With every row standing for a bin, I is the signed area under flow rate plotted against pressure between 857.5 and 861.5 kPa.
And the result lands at 8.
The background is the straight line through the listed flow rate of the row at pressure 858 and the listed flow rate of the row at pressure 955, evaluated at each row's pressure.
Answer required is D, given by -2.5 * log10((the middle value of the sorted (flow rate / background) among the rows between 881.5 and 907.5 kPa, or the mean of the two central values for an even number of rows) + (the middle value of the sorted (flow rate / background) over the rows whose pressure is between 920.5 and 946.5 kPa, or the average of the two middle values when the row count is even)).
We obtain -0.819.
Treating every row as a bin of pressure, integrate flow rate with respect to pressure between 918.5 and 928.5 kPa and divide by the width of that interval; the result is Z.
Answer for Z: 2.29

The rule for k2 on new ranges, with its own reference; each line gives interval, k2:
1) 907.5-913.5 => 908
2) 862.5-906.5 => 864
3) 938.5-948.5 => 940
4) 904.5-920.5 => 917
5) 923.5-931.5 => 931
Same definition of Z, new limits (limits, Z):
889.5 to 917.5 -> 2.23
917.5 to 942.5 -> 2.20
